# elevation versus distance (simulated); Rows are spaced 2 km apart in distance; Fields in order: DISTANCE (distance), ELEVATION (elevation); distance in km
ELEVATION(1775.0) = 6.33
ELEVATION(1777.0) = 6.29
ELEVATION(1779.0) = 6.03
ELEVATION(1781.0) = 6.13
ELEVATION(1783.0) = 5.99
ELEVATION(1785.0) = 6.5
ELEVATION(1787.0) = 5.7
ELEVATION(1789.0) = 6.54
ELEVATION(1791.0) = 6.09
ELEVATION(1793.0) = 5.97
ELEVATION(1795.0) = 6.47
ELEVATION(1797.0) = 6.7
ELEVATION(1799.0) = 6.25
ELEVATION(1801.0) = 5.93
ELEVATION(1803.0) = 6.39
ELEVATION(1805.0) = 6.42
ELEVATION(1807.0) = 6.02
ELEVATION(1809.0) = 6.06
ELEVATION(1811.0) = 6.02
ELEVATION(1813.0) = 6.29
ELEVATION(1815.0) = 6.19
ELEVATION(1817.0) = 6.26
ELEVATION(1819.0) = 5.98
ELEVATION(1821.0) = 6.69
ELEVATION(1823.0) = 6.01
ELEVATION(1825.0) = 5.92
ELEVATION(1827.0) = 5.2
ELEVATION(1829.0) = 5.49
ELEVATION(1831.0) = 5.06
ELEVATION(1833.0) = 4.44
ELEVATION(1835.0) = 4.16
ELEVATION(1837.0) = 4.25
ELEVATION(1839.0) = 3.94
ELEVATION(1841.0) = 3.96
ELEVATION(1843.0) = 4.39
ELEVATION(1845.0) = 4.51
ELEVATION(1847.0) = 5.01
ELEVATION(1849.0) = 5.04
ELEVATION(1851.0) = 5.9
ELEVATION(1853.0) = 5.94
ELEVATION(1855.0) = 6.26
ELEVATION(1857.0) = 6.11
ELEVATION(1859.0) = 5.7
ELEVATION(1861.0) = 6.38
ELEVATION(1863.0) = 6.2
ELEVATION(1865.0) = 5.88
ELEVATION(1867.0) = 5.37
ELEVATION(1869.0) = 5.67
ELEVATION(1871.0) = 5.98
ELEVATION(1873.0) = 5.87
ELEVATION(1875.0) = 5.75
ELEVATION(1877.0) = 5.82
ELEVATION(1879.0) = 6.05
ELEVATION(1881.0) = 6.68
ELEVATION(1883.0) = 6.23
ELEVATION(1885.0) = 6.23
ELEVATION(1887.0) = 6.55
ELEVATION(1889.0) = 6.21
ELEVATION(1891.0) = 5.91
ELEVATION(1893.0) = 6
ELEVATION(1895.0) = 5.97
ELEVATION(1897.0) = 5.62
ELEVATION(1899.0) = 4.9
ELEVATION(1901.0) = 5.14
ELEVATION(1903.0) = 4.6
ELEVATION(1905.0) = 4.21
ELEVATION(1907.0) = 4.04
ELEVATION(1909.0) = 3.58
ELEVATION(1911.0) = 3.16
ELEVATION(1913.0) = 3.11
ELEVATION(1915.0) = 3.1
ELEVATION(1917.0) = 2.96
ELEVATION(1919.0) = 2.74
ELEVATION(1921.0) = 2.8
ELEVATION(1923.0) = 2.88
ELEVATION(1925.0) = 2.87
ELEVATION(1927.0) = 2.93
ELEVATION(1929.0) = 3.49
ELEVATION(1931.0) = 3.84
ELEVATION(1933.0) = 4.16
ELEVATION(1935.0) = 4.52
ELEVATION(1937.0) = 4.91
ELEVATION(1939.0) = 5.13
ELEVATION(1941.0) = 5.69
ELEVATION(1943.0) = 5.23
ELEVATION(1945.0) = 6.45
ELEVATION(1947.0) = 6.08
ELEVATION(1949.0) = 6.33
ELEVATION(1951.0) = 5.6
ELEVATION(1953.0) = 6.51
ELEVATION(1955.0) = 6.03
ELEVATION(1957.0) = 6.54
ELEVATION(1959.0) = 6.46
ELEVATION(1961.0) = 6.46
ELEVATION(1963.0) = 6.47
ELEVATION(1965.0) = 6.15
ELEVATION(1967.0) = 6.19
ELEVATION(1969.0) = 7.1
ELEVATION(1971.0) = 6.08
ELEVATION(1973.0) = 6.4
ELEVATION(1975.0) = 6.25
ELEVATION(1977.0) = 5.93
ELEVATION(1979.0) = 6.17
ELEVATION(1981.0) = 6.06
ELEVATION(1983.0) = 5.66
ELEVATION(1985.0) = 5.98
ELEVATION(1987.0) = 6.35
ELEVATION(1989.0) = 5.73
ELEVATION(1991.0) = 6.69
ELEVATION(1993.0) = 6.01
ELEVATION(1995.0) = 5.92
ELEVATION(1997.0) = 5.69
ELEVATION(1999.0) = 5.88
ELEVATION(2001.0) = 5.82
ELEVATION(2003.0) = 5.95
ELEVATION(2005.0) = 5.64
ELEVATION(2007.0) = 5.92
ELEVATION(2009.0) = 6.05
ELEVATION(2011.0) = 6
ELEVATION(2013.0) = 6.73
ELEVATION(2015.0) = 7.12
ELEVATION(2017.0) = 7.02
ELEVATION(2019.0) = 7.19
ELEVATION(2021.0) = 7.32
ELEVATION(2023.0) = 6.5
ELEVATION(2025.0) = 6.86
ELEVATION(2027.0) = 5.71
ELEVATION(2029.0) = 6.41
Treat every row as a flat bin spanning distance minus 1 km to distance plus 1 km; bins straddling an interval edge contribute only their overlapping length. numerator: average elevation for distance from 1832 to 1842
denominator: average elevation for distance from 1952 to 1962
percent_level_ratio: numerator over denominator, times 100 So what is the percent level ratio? 65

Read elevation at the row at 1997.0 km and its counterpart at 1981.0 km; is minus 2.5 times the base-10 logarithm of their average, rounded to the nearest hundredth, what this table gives -1.92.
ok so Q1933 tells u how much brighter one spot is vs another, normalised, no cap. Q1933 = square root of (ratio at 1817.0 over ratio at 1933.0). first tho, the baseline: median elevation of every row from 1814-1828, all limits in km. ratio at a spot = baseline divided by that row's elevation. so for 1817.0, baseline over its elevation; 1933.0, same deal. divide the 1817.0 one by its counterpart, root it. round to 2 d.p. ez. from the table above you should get 0.82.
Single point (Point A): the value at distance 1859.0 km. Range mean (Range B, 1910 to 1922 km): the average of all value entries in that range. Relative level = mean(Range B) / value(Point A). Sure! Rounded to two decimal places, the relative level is 0.52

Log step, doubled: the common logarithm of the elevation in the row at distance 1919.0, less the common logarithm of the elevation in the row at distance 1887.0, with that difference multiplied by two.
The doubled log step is -0.76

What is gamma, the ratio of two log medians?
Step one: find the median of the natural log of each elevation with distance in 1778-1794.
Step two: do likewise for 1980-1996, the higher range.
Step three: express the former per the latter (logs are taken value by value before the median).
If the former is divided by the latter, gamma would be 1.01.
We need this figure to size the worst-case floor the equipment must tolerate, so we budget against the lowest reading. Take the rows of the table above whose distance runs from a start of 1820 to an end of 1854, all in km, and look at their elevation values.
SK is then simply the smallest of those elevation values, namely 3.94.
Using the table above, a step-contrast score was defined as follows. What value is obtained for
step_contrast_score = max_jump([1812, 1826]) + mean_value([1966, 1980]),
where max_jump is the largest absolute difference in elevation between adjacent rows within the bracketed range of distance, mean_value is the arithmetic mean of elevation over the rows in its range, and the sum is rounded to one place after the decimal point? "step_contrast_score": 7.0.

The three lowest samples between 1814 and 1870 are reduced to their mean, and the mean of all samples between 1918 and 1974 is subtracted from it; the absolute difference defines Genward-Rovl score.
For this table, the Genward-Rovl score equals 1.2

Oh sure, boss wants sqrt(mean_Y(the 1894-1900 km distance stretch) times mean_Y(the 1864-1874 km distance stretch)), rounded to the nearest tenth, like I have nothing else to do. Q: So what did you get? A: 5.6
